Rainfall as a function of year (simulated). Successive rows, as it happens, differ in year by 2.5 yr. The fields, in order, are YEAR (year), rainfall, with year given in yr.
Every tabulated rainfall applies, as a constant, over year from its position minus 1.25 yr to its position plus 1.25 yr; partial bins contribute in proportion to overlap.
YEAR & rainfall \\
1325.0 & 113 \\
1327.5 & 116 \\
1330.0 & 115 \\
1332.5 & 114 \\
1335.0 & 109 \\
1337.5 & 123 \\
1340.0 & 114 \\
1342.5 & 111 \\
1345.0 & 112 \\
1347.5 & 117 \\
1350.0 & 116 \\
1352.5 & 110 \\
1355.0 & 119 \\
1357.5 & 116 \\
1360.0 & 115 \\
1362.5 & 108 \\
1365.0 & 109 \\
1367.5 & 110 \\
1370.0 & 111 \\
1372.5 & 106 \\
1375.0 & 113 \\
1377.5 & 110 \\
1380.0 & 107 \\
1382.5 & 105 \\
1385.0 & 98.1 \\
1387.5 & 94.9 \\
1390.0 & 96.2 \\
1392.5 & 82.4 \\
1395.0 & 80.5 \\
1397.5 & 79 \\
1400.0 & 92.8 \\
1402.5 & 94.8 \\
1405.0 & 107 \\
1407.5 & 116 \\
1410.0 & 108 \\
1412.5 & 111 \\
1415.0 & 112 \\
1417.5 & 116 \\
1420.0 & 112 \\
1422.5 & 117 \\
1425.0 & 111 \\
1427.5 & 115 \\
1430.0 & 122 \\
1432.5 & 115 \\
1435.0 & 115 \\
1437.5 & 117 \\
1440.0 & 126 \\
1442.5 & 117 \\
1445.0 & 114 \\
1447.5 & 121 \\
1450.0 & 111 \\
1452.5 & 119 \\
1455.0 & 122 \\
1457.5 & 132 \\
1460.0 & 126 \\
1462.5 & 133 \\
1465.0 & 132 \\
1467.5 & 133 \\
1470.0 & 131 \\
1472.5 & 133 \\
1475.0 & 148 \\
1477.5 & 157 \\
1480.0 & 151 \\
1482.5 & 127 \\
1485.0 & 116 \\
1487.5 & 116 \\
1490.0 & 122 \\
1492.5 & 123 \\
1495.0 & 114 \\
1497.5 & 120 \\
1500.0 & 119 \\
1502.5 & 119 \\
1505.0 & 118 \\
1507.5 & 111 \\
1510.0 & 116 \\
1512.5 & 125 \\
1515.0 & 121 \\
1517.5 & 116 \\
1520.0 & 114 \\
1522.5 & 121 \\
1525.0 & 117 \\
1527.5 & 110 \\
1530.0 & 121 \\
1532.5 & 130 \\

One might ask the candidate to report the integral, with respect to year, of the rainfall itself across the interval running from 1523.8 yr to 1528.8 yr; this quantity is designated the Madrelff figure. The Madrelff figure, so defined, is 568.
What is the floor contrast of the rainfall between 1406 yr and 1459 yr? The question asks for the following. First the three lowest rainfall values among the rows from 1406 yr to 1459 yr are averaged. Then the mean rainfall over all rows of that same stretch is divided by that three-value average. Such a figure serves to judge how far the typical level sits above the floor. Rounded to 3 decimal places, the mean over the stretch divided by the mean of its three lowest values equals 1.060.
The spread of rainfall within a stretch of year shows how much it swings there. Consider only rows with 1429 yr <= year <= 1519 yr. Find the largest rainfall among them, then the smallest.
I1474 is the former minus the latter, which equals 46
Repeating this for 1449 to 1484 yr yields 46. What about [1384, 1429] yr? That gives 38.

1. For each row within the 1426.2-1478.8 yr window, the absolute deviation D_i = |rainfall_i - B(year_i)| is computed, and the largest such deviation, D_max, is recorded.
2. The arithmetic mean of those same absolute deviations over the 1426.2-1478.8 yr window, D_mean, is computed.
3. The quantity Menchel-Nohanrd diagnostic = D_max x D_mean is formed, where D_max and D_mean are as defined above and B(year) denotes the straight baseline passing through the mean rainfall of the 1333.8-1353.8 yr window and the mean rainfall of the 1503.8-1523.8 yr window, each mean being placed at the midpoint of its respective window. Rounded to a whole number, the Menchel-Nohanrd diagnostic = 411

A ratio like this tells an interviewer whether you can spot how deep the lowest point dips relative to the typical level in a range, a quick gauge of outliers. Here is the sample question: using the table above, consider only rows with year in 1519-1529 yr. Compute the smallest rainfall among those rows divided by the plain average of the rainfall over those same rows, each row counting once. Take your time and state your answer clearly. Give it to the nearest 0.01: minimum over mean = 0.95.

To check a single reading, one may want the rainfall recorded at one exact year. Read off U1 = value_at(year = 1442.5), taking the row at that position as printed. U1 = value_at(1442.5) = 117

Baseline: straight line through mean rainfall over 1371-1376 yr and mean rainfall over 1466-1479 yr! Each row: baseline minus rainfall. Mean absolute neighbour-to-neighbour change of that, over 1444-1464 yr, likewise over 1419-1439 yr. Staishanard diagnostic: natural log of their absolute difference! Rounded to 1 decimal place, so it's 1.0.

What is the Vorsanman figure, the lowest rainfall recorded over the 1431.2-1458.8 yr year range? 111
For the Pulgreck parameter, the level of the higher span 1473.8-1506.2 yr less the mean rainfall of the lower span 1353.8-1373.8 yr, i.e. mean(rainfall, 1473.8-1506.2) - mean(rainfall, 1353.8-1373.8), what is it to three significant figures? 15.2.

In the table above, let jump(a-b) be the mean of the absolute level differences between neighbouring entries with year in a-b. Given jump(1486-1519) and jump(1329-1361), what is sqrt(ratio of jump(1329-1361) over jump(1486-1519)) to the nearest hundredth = 1.04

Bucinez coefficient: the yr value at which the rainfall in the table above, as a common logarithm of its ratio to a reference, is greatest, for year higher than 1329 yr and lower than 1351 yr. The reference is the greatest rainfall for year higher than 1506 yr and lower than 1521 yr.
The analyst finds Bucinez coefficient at 1337.5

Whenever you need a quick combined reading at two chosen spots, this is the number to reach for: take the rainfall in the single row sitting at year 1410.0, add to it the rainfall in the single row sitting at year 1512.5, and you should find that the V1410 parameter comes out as 233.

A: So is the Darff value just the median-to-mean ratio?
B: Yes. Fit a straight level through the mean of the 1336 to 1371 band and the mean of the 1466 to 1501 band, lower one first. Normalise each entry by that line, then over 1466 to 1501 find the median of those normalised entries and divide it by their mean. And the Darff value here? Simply 0.96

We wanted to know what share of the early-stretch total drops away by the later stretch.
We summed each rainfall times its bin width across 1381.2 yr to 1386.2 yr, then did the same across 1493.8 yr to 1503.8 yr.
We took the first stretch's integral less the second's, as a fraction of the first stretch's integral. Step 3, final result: -1.32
